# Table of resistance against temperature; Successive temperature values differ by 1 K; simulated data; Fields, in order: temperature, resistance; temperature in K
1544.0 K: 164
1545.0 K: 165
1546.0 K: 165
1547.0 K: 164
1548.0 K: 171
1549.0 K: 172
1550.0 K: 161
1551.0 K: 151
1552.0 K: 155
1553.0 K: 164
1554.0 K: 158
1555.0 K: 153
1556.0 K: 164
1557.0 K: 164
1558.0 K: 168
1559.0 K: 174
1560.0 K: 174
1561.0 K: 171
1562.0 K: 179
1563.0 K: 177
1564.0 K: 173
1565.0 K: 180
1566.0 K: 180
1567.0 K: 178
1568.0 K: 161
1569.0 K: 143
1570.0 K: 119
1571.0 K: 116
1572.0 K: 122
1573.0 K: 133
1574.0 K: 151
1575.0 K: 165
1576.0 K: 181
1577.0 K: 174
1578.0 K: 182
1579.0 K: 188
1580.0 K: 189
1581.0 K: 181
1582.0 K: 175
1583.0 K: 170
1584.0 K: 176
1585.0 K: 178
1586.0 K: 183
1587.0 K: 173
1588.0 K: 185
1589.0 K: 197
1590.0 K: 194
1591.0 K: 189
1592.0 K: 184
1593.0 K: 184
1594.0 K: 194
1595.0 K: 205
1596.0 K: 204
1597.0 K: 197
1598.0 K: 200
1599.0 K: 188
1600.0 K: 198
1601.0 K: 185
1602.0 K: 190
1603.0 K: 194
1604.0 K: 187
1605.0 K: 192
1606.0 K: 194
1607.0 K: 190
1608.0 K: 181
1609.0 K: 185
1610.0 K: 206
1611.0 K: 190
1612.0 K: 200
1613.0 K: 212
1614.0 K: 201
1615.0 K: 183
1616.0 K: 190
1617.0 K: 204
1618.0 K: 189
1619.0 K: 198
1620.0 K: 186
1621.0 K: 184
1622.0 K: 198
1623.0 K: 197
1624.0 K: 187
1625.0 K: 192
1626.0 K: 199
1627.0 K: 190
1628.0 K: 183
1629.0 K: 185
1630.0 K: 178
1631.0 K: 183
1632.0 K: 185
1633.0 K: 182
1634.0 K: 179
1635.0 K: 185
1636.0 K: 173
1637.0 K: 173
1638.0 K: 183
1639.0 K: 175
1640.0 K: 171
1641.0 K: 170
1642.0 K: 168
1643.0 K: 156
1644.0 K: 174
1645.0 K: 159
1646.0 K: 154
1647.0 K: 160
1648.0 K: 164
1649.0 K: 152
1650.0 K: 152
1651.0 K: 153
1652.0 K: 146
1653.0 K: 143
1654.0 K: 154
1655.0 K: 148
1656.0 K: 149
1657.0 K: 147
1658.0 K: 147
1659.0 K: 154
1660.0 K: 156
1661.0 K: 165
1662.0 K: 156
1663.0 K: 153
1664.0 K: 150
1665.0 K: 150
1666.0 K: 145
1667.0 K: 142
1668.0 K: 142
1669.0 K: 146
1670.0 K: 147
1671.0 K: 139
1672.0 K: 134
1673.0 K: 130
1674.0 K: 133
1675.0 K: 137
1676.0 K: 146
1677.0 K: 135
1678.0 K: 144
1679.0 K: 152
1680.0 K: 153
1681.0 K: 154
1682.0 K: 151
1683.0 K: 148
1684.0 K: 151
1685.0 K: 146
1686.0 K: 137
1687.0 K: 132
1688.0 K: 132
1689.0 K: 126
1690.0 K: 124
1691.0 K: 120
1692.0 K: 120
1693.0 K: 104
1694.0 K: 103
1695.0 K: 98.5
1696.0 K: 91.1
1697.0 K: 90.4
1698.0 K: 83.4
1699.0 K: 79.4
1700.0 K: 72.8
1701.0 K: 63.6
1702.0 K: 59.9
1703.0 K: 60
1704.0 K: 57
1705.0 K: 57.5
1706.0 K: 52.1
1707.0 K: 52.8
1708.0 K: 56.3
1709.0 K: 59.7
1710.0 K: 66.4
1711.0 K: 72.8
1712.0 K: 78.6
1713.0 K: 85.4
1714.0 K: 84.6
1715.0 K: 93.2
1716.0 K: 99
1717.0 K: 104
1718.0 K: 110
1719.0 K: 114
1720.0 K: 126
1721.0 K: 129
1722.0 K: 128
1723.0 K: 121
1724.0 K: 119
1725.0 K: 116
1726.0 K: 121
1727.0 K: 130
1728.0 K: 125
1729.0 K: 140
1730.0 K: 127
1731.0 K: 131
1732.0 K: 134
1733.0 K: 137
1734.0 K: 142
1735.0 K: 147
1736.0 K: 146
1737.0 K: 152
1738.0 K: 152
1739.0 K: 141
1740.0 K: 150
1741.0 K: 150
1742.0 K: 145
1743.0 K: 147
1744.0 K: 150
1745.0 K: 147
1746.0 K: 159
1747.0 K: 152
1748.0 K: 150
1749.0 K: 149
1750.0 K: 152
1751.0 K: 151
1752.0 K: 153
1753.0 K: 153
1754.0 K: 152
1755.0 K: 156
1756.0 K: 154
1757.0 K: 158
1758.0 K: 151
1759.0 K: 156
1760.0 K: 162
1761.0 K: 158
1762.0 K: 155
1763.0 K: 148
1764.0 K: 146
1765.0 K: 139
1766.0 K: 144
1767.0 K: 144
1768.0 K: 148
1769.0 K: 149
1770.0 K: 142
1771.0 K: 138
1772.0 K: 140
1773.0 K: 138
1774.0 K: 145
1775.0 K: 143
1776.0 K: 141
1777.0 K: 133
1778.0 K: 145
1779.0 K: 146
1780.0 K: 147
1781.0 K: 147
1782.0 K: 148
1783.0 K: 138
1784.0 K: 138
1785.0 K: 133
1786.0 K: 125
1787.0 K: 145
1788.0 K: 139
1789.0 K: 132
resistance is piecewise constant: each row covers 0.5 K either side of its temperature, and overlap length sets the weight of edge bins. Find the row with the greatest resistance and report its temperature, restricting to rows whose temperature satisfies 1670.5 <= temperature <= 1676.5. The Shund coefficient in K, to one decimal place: 1676.0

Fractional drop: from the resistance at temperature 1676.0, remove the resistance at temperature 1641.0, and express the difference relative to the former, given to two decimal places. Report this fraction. -0.16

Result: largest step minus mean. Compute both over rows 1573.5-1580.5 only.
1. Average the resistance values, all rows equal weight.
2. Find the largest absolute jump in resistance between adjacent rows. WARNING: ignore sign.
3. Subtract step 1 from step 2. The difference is -160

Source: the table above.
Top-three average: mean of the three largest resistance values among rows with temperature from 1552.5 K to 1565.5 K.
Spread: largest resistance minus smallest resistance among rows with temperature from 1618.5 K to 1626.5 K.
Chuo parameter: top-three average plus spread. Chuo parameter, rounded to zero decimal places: 194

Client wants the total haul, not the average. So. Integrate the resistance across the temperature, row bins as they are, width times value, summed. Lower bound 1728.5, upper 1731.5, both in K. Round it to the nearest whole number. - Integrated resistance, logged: 398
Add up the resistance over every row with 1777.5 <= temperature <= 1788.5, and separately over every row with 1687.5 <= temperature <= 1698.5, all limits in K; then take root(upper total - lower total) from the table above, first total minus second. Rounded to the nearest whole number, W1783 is 19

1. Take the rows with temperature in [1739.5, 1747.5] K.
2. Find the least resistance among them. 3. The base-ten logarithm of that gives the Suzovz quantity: 2.16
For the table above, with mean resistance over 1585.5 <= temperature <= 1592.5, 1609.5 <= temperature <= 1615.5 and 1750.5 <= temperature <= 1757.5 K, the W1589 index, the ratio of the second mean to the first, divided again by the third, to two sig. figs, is 0.0069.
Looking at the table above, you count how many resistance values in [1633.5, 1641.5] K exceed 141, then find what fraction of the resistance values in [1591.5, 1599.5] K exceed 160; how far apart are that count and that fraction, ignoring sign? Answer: 7.0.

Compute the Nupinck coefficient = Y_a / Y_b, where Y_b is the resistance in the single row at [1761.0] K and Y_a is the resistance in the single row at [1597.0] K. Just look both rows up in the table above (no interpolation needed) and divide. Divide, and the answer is 1.25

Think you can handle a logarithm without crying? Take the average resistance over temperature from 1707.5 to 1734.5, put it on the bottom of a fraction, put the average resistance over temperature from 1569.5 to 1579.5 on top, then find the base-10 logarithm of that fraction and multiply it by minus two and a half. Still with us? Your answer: -0.4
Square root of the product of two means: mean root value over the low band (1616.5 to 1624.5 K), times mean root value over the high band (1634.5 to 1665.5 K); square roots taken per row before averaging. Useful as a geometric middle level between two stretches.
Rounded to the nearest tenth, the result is 13.2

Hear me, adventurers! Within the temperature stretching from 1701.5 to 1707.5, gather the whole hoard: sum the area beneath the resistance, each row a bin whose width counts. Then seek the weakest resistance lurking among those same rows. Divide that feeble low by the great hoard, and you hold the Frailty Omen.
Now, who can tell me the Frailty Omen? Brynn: 0.154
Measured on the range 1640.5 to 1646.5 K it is 0.157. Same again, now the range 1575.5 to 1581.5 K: 0.159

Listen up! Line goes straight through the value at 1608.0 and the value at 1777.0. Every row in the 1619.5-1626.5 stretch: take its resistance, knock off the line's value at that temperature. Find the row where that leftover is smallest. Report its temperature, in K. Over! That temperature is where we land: 1621.0 K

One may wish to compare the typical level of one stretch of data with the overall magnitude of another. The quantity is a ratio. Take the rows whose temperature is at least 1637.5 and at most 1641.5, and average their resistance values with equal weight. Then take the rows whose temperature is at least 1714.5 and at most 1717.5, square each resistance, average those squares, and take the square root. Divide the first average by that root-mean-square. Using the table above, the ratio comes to 1.8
